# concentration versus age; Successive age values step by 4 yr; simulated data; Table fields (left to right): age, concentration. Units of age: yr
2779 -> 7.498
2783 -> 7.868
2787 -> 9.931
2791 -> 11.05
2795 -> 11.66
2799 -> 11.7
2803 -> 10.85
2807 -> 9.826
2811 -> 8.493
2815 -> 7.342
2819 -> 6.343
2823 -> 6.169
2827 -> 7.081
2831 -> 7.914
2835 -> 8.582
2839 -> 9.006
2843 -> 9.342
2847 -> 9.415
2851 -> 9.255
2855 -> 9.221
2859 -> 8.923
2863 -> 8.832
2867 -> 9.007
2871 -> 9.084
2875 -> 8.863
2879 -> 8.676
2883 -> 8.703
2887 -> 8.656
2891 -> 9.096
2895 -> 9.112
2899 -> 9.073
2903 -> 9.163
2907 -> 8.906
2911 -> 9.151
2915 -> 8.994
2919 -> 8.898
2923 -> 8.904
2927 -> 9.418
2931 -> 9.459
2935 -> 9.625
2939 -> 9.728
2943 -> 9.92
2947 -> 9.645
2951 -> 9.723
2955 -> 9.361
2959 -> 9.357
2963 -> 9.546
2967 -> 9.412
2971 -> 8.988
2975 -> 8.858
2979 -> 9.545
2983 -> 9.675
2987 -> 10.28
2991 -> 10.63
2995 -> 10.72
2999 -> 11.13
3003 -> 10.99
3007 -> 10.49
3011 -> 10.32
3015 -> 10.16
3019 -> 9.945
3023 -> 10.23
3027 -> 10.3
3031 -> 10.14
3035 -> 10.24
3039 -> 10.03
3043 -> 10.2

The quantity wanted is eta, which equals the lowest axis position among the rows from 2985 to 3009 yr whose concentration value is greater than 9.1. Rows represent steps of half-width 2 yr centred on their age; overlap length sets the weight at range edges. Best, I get 2987 yr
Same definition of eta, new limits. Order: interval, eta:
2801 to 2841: 2803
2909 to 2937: 2911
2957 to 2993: 2959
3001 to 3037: 3003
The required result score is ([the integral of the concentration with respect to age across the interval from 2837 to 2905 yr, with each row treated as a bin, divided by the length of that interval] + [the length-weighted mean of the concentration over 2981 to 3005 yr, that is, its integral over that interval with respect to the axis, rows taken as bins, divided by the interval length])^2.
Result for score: 384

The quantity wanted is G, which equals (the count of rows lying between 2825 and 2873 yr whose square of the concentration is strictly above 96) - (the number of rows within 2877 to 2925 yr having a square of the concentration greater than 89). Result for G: 0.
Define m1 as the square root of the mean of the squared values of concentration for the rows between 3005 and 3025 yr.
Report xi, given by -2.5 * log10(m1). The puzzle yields -2.52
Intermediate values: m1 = 10.2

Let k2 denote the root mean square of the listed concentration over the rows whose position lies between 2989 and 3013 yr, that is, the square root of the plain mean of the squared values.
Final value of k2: 10.7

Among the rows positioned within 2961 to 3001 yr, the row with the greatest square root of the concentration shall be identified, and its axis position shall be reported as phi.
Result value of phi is 2999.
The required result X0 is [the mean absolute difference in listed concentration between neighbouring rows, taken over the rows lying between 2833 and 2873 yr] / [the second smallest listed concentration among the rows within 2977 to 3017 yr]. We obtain 0.019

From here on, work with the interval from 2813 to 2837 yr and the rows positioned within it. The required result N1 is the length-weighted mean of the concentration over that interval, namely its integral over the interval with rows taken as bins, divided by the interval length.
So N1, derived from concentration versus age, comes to 7.2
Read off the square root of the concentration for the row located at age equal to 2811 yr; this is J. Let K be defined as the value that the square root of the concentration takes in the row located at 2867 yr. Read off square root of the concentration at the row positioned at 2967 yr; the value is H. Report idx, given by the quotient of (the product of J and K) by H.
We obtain 2.85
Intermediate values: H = 3.07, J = 2.91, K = 3.00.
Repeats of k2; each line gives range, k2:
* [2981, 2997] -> 10.3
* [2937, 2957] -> 9.7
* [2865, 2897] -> 8.9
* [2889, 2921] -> 9.0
